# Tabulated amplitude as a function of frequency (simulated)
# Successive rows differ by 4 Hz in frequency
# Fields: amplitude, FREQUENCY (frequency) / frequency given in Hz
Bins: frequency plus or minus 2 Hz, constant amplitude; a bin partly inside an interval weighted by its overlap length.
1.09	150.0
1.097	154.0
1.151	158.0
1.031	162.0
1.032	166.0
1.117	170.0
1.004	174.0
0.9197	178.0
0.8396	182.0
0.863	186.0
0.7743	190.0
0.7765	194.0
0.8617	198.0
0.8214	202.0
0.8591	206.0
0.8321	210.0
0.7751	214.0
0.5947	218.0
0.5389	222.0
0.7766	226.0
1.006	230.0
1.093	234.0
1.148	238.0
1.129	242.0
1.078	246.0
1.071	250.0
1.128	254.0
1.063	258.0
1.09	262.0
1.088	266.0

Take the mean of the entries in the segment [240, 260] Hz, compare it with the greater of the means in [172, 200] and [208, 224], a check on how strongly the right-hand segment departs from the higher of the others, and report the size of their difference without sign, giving 0.23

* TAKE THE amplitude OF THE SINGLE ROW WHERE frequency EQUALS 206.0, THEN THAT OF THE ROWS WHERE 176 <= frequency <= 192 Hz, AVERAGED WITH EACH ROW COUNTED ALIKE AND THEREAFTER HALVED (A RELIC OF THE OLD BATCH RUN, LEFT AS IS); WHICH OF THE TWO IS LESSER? 0.42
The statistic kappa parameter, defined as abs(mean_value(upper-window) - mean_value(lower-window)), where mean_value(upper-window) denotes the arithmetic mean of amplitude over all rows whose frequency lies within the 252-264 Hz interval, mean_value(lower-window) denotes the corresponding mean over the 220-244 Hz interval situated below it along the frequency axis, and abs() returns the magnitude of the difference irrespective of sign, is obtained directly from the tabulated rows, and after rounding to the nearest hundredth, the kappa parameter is 0.15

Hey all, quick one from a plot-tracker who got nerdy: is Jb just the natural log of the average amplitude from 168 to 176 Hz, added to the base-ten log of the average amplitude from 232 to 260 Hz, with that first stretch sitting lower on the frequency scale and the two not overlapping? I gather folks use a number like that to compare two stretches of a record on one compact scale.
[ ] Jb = 0.10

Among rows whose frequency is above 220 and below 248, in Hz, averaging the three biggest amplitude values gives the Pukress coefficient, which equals 1.12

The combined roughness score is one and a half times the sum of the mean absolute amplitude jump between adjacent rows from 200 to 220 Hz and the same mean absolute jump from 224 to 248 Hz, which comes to 0.25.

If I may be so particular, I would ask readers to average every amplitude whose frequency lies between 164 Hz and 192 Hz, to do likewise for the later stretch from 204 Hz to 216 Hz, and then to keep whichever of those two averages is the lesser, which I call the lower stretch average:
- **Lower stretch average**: 0.82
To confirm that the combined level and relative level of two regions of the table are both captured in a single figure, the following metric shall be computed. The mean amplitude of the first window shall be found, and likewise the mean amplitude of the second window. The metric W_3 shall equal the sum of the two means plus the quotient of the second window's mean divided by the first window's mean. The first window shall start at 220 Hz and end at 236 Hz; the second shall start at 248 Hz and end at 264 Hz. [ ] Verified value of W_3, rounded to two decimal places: 3.22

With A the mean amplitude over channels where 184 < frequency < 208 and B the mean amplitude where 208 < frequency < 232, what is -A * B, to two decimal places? -0.62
